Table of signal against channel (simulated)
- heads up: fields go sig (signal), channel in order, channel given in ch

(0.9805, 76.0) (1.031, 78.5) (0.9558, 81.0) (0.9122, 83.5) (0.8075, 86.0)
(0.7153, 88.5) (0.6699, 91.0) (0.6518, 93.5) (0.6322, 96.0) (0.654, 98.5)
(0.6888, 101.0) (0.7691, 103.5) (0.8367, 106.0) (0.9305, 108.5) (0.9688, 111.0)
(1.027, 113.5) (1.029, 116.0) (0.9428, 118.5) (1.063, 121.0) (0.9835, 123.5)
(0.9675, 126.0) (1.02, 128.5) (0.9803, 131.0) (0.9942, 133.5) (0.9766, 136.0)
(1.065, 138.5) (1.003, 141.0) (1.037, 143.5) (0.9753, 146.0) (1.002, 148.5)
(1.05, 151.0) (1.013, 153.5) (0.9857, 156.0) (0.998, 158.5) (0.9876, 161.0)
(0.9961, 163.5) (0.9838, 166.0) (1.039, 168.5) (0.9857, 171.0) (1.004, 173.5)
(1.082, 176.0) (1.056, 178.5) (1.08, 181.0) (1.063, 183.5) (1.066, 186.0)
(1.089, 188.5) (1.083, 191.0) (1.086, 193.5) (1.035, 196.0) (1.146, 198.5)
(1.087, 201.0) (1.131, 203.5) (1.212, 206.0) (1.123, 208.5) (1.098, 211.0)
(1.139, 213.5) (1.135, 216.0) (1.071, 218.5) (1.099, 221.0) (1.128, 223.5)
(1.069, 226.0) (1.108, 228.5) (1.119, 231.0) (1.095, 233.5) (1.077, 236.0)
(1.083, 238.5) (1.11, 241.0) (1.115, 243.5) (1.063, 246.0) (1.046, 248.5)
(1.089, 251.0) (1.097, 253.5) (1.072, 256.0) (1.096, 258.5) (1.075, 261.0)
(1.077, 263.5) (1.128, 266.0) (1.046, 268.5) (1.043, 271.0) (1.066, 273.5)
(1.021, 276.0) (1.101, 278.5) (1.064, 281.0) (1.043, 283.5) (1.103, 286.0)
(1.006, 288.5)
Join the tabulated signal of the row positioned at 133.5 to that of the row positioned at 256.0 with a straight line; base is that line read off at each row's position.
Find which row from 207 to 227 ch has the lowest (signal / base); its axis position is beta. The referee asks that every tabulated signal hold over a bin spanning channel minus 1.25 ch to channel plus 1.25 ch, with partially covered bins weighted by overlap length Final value 226.0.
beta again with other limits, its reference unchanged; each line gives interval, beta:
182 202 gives 196.0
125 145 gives 126.0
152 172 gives 171.0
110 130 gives 118.5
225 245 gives 226.0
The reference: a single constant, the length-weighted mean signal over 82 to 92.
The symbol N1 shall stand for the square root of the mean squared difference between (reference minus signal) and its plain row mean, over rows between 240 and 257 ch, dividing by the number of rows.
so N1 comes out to 0.023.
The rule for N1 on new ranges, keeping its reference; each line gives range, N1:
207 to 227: 0.026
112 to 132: 0.037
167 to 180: 0.035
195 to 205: 0.043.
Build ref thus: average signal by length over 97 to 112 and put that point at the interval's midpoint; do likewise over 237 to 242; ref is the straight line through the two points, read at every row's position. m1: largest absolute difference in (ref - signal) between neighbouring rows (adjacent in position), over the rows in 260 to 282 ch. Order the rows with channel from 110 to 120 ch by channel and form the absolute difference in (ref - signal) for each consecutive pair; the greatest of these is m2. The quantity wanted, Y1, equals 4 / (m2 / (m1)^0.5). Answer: 13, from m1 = 0.087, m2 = 0.092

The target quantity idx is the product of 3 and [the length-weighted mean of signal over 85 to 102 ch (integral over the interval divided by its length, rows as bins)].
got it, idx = 2.06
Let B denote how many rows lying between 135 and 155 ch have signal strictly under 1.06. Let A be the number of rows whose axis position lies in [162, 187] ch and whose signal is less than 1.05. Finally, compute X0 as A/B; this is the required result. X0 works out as 0.7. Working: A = 5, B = 7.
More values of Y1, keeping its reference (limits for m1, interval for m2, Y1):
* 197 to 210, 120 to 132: 14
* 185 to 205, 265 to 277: 15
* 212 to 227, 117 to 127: 9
